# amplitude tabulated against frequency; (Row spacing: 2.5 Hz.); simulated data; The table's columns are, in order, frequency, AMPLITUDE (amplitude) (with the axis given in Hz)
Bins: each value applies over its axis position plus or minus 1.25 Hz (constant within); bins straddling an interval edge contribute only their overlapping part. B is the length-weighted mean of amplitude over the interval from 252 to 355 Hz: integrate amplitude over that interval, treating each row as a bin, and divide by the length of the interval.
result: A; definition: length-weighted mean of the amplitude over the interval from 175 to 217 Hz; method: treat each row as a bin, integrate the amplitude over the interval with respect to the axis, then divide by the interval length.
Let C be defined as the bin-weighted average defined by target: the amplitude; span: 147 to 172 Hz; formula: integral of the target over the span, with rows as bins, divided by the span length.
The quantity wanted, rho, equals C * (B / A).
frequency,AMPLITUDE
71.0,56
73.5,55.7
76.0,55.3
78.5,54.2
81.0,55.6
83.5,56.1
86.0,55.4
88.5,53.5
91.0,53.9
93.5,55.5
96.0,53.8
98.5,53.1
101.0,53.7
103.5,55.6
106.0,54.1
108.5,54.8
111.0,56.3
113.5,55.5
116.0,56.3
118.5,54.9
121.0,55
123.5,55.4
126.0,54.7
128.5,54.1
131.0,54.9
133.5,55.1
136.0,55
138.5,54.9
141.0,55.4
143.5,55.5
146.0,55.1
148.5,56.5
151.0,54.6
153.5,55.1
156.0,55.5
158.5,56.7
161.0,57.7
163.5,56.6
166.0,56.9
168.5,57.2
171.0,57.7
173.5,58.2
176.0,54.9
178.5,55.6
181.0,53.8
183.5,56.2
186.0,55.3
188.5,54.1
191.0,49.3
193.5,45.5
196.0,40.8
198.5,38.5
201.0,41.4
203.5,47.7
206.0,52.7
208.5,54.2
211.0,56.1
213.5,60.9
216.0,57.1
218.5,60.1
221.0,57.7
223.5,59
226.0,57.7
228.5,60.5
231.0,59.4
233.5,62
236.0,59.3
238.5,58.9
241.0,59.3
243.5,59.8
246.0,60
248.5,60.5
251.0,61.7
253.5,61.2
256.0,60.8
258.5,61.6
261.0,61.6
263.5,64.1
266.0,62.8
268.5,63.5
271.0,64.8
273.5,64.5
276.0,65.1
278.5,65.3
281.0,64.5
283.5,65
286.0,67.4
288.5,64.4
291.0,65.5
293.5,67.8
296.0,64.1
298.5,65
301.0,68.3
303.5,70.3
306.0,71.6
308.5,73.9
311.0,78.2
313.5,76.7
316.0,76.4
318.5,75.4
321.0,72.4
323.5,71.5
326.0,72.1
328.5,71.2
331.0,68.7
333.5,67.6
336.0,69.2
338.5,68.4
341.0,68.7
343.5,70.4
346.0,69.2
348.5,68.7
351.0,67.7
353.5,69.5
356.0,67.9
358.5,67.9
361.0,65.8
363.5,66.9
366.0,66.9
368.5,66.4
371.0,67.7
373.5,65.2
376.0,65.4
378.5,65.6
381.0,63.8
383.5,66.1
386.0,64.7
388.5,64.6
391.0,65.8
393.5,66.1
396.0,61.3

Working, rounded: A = 51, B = 68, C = 56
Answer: 74.6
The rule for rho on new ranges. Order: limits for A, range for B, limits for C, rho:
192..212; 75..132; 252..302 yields 75.0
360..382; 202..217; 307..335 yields 60.4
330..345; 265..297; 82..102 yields 51.4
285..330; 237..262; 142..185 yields 48.0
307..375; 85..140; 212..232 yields 46.2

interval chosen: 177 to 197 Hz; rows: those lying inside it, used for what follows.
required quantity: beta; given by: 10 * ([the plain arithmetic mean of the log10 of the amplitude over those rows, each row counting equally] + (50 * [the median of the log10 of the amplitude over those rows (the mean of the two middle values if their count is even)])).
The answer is 883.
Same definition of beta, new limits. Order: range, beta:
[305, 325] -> 955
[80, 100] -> 886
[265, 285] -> 923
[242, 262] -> 911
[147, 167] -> 894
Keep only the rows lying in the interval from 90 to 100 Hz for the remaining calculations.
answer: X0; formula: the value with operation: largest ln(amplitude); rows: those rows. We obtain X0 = 4.02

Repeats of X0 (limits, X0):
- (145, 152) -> 4.03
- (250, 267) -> 4.16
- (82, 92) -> 4.03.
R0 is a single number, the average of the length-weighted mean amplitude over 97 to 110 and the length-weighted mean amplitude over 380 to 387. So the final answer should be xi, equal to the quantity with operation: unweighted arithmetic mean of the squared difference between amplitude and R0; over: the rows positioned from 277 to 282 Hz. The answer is 28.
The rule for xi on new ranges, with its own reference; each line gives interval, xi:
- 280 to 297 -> 37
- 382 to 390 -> 31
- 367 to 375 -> 48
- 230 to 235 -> 3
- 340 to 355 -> 90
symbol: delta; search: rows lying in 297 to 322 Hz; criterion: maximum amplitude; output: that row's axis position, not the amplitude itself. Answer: 311.0 Hz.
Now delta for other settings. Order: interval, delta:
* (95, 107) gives 103.5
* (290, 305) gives 303.5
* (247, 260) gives 251.0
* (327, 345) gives 328.5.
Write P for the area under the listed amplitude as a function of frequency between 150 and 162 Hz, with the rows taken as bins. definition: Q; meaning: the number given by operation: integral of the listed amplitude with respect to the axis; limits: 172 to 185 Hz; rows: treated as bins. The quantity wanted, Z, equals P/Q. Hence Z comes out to 0.93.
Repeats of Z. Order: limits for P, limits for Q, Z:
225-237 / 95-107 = 1.11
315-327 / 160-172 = 1.29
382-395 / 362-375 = 0.98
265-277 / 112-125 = 1.07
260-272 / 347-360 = 0.86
